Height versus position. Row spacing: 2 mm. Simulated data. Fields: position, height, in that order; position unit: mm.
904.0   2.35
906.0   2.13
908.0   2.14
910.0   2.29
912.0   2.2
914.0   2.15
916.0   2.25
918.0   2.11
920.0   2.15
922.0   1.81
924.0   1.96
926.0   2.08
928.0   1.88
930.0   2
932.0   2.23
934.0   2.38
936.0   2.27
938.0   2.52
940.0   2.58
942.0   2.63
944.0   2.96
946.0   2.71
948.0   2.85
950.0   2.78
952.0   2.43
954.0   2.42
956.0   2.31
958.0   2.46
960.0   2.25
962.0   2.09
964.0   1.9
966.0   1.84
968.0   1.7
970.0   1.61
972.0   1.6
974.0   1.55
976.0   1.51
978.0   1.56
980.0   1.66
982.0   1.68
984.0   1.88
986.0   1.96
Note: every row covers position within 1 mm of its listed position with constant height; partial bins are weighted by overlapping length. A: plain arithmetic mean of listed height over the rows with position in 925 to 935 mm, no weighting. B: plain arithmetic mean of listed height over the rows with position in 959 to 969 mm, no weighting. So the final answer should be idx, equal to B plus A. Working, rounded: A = 2.1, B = 1.96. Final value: 4.1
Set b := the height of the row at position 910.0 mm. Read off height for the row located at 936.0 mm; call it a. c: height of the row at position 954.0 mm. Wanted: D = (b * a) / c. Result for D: 2.15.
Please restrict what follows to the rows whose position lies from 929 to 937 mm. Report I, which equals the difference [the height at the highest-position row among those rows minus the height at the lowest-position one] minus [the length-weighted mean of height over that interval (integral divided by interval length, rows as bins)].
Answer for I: -1.95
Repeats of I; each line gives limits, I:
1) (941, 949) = -2.57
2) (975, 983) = -1.43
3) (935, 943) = -2.14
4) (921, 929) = -1.86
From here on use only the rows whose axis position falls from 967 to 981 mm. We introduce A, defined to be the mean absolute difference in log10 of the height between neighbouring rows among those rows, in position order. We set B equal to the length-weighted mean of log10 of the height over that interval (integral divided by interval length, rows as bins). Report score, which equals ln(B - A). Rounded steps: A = 0.015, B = 0.20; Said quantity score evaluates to -1.7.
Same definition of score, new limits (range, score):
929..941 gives -1.1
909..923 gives -1.2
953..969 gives -1.2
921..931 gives -1.4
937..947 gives -0.9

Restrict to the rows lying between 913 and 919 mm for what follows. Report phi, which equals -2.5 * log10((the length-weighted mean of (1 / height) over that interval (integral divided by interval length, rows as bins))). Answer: 0.84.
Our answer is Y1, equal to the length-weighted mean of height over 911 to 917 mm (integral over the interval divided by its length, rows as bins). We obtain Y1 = 2.2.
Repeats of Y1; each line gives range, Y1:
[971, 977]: 1.6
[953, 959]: 2.4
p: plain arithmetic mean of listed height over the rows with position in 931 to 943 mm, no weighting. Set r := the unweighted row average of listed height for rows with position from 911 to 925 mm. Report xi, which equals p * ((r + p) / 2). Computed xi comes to 5.5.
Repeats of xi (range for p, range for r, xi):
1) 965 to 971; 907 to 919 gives 3.4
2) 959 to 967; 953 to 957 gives 4.4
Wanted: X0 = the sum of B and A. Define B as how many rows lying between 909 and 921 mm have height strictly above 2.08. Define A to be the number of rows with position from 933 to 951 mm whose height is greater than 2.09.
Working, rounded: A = 9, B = 6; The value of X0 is 15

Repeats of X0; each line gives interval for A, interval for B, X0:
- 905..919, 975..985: 7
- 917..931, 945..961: 10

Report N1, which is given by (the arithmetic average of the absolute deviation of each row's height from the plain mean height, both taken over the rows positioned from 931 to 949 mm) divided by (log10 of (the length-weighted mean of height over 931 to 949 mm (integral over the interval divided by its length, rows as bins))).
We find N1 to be 0.48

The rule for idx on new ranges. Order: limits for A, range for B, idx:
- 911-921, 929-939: 4.5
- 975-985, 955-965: 3.9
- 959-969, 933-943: 4.4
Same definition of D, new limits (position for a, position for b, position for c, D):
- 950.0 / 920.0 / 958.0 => 2.43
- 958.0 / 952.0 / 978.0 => 3.83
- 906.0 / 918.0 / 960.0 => 2.00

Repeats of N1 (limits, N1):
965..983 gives 0.36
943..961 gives 0.54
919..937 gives 0.48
